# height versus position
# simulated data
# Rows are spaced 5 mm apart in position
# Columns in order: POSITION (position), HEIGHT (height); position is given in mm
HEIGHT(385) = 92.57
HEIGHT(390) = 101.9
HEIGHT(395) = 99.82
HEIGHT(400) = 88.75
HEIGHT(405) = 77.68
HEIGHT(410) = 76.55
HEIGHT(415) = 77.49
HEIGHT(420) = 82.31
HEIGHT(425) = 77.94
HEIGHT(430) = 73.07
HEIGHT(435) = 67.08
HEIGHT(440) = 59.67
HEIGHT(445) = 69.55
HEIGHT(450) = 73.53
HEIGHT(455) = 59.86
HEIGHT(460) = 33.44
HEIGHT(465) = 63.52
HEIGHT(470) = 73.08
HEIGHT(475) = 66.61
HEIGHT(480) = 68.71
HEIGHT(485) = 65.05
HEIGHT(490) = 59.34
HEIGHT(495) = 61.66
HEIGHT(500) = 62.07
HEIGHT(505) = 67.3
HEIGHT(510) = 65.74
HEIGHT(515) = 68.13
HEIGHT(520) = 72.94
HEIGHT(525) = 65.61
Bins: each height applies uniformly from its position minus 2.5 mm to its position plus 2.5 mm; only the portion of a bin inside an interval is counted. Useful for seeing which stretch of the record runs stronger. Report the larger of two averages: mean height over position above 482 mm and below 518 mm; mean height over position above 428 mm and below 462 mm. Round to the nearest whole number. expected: 64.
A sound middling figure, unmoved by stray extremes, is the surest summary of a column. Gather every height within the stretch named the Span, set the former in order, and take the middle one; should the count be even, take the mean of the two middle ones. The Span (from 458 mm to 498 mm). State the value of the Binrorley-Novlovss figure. 64.3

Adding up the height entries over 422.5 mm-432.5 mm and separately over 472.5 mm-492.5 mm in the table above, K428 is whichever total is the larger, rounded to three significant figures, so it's 260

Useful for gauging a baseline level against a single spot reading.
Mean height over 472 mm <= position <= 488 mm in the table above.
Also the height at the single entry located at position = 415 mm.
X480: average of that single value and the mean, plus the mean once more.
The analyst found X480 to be 139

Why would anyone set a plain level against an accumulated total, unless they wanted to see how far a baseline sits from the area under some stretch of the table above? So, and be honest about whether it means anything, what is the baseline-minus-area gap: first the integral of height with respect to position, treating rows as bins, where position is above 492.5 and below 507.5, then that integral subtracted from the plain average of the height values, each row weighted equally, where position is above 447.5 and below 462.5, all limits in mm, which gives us -900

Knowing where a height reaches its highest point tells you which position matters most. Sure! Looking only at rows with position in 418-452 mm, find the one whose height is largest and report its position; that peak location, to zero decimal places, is 420 mm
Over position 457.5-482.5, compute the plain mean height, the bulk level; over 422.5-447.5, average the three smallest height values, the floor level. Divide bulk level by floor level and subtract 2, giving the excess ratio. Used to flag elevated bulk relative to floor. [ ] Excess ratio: -1.07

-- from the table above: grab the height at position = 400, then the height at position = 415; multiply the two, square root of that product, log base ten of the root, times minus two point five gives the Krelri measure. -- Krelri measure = -4.80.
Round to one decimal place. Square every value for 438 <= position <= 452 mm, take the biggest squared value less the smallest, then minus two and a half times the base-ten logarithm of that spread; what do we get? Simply -8.2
